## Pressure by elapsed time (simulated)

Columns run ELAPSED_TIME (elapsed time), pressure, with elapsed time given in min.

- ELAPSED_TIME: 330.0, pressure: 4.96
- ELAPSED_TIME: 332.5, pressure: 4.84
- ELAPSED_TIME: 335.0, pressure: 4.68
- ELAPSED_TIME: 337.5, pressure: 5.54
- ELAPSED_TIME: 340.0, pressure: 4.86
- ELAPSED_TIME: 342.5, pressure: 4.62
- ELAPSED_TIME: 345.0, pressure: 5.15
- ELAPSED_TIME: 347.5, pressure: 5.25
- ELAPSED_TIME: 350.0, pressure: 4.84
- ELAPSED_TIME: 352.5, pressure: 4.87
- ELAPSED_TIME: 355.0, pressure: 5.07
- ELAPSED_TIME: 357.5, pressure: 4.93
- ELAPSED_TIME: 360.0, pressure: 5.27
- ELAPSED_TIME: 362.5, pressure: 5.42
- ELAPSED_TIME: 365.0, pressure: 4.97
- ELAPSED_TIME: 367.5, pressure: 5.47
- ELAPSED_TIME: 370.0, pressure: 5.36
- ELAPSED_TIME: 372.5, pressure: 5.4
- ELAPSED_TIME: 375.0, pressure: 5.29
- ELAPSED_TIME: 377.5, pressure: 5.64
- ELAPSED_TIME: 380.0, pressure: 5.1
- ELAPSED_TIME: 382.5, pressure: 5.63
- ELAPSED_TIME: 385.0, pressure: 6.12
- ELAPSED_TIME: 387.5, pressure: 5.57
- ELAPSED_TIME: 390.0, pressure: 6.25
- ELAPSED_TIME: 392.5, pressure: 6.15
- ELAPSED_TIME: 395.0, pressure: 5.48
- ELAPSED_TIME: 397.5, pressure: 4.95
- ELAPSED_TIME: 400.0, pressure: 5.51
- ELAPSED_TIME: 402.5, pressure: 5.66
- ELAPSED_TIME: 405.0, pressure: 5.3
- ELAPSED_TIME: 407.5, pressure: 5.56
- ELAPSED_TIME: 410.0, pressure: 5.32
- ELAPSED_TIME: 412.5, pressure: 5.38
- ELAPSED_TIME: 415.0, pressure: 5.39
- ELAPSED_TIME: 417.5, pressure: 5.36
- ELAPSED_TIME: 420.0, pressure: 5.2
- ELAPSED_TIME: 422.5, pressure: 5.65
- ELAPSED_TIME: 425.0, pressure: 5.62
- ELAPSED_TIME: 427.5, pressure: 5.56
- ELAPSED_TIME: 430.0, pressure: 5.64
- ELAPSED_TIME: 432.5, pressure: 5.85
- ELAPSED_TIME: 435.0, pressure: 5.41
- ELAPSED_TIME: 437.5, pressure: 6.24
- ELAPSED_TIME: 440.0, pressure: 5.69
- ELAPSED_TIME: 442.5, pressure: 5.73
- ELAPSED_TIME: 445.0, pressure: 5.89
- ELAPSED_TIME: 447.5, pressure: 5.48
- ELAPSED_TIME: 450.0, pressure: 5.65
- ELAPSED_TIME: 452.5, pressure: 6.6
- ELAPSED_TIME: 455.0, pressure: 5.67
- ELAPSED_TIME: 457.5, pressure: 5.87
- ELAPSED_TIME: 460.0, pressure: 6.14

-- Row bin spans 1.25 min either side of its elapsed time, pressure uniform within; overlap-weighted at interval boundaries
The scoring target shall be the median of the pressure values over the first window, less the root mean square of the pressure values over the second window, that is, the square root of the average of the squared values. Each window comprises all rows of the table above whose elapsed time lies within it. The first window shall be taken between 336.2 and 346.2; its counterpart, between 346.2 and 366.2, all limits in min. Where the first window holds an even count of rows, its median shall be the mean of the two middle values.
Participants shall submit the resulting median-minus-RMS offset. -0.08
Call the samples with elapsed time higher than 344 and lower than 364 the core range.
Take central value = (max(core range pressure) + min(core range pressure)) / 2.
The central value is 5.13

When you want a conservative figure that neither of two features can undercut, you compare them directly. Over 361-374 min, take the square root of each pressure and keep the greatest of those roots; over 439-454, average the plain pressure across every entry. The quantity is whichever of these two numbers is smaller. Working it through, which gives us 2.34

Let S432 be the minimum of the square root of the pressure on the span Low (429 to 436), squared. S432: 5.4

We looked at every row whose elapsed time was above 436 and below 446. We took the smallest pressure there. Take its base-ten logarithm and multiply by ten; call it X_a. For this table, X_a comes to 7.55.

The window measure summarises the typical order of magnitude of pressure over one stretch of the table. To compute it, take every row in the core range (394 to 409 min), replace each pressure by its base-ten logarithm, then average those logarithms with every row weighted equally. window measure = 0.73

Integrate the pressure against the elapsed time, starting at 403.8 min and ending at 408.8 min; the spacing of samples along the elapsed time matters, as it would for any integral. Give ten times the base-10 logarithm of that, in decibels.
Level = 14.3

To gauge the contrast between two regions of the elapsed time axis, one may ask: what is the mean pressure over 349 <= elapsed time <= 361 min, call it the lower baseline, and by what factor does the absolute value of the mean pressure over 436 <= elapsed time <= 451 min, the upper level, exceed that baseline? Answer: 1.16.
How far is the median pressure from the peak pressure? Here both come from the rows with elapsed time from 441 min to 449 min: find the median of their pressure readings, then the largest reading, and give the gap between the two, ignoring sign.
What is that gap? 0.16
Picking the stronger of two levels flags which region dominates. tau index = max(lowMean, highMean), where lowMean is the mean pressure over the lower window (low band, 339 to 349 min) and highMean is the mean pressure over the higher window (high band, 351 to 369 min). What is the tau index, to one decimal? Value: 5.1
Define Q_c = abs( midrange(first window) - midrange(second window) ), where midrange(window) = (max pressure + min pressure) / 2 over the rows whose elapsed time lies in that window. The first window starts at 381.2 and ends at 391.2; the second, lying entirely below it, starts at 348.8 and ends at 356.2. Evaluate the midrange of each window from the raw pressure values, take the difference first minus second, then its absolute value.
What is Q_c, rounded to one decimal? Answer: 1.0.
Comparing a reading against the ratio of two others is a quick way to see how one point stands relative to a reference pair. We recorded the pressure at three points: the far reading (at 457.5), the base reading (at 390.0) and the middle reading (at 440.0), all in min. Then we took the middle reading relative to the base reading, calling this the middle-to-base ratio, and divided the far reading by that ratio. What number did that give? 6.4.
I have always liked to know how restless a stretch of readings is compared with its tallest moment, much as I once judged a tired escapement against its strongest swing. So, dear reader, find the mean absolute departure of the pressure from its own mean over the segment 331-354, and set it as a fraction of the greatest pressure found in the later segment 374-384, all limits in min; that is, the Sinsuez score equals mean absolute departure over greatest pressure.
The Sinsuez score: 0.042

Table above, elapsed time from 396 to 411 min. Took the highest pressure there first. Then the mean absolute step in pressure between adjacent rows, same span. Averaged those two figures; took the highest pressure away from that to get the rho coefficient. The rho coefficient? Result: -2.67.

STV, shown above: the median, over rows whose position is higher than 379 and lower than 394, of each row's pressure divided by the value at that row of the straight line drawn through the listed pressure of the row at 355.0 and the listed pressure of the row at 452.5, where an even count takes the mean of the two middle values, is 1.06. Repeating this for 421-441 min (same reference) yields 0.91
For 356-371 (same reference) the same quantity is 1.02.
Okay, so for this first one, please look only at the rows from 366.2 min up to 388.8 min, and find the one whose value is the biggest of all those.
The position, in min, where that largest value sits 385.0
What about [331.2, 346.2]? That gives 337.5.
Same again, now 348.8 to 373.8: 367.5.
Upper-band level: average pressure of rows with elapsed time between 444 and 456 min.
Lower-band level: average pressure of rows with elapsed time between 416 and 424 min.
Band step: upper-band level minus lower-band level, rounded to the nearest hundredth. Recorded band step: 0.45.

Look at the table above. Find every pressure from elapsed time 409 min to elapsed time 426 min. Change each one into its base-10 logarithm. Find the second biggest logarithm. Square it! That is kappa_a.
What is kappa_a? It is 0.562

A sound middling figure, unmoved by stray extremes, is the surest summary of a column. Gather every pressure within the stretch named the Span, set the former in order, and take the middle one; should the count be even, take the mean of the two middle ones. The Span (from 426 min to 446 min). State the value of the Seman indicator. 5.71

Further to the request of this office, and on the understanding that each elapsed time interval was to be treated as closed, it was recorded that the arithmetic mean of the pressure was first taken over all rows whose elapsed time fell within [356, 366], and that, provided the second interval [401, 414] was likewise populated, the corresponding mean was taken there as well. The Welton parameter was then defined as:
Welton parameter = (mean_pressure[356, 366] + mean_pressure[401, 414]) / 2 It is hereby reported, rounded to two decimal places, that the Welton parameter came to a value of 5.30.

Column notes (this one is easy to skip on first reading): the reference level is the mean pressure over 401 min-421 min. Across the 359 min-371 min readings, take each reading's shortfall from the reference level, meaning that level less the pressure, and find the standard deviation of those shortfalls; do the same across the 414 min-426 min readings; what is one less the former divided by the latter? 0.0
